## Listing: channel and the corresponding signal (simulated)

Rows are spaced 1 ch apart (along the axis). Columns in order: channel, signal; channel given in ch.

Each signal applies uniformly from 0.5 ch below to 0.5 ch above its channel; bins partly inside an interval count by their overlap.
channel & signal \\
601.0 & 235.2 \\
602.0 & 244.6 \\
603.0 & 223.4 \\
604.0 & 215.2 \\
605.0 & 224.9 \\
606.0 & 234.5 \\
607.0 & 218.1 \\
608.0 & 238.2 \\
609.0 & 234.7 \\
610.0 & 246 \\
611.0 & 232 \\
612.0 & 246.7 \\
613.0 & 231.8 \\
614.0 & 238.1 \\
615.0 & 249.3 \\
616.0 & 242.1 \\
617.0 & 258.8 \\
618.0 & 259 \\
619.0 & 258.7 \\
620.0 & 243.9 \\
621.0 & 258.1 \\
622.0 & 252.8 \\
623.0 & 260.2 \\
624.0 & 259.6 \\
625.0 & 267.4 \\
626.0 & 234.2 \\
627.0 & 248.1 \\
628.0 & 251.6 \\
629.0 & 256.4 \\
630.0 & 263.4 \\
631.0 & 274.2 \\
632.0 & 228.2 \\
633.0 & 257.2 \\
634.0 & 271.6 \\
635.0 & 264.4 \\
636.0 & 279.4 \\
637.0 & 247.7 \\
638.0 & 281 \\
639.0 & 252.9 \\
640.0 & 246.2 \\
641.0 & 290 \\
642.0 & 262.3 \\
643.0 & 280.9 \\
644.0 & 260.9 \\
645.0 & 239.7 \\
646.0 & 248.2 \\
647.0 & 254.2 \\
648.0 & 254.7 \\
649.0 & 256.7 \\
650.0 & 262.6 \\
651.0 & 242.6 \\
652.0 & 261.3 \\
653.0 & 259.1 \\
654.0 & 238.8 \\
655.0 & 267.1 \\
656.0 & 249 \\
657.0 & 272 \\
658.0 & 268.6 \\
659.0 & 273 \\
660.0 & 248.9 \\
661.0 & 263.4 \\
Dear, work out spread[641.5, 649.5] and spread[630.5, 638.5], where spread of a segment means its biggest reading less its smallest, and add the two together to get 94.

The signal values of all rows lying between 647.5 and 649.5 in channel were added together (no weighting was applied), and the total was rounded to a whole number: 511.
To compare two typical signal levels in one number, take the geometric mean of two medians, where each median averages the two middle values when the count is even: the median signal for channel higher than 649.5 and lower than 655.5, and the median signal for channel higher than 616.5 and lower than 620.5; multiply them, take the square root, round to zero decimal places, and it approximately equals 259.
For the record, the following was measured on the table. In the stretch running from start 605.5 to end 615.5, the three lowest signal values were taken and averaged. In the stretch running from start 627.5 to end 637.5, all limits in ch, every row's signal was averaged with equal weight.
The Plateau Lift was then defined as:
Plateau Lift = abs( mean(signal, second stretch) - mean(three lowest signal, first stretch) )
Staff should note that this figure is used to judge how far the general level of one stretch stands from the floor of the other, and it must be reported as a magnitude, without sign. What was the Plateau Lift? 32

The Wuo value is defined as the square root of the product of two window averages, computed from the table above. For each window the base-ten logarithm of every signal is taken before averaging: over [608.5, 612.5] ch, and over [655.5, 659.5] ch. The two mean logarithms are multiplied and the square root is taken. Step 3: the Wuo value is 2.40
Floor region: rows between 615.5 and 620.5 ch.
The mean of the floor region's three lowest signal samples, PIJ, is 248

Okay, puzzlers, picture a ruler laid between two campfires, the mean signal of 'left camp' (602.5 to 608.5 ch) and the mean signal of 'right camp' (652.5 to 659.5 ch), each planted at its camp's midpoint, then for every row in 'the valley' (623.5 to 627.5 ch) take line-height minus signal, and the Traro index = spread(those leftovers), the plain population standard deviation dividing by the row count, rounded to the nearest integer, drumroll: 13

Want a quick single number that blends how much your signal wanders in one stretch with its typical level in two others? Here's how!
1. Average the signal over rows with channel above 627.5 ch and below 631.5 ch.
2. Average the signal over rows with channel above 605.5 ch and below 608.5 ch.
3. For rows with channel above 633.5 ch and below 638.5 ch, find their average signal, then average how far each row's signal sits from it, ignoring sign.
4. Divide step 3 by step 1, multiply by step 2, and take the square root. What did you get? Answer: 3.0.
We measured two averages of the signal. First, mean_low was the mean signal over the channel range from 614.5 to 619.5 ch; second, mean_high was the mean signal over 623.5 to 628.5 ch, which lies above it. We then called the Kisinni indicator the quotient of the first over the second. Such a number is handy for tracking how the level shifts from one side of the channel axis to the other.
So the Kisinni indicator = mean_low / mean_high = 1.01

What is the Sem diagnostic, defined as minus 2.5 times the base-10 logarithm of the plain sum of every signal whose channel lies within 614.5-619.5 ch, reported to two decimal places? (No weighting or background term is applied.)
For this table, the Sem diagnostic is -7.76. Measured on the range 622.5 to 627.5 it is -7.76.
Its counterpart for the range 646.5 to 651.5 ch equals -7.76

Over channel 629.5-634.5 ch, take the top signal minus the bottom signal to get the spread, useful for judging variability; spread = 46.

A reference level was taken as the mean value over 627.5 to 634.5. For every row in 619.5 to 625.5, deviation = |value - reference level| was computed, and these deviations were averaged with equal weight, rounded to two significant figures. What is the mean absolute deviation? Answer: 5.6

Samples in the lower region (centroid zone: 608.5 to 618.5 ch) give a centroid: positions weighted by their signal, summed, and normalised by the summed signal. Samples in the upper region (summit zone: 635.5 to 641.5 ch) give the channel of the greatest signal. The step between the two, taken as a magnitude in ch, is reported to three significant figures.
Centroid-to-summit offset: 27.4 ch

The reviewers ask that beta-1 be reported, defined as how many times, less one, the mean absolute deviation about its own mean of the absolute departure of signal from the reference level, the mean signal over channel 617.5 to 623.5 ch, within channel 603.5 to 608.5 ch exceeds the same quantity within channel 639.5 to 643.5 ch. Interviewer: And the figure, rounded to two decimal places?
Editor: -0.26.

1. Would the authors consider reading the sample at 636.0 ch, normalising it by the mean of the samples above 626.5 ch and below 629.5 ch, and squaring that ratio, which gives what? 1.2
